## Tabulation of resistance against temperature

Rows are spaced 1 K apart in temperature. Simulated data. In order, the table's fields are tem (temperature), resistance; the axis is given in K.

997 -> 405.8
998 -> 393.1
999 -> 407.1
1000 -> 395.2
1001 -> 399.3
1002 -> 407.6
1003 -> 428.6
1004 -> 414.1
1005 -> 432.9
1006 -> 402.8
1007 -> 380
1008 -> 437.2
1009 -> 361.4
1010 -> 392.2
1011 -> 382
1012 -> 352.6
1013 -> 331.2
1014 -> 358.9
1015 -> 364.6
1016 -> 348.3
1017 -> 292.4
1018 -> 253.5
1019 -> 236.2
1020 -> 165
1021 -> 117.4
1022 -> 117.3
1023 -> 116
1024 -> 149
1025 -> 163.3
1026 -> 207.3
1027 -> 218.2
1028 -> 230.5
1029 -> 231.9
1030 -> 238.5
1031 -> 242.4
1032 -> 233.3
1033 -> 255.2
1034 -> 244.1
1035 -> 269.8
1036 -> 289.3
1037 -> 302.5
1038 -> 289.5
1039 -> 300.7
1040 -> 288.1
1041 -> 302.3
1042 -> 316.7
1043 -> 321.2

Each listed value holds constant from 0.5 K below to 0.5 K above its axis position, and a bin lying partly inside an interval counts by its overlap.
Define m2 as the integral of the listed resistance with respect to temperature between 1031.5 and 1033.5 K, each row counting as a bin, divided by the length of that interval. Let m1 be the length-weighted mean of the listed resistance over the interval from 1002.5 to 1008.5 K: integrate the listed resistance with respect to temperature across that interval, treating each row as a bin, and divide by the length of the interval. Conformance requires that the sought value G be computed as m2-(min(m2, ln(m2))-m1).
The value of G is 655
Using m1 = 416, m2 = 244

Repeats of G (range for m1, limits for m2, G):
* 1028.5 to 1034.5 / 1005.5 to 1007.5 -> 626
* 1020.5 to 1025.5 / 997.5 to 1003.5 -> 532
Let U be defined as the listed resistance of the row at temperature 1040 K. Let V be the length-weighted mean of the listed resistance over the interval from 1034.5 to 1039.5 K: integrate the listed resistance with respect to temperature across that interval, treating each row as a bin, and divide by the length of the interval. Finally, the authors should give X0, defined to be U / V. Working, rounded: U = 288.1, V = 290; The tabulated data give 1.0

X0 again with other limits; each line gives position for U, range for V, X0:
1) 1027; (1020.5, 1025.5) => 1.6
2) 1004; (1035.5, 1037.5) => 1.4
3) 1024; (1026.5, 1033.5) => 0.6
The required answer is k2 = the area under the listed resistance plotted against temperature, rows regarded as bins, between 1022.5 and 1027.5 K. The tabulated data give 854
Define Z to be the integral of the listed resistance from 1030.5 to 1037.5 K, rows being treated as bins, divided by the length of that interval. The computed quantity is 262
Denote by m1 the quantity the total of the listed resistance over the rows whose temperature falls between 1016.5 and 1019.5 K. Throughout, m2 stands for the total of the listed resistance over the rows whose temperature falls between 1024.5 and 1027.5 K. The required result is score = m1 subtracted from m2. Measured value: -193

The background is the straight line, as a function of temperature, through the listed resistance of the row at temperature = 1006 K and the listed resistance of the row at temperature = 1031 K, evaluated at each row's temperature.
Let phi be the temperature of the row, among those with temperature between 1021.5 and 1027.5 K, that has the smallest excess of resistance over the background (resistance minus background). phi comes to 1022 K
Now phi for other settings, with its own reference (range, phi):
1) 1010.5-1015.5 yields 1013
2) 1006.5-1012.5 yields 1009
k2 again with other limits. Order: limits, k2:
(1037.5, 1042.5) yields 1497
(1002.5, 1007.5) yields 2058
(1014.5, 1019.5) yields 1495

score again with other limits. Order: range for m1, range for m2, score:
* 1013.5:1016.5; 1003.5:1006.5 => 178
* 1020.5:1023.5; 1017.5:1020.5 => 304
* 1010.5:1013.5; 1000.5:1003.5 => 170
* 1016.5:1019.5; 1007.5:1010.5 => 409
